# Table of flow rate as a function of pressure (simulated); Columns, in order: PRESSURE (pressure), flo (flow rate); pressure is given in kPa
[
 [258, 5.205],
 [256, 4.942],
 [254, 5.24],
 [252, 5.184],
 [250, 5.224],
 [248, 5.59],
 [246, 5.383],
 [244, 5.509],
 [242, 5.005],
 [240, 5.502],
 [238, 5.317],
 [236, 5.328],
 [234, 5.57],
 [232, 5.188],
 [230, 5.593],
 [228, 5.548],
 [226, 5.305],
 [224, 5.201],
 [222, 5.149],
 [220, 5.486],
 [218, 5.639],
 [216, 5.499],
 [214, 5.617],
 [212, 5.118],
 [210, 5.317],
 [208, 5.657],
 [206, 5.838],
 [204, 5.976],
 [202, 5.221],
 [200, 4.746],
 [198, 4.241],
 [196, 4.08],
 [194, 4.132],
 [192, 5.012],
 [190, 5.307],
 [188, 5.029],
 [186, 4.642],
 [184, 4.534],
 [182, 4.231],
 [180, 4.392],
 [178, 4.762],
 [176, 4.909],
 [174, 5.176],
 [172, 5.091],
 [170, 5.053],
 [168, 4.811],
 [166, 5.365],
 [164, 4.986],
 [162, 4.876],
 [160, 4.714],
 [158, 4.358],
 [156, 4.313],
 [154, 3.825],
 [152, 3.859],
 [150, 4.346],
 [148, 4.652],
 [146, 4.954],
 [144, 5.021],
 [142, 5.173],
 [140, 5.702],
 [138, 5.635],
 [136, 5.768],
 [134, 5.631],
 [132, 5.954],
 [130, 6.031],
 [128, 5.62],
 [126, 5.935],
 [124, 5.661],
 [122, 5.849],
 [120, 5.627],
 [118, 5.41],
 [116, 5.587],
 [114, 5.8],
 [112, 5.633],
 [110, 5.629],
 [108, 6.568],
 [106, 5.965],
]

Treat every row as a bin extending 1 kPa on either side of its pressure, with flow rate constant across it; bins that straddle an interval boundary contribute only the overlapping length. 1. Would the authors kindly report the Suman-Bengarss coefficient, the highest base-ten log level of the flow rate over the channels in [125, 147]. 0.780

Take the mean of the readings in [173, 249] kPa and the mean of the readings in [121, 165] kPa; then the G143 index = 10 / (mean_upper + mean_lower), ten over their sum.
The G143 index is 0.973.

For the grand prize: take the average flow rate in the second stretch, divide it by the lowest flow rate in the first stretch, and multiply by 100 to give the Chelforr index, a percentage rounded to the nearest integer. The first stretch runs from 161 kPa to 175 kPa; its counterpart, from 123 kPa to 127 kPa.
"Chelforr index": 121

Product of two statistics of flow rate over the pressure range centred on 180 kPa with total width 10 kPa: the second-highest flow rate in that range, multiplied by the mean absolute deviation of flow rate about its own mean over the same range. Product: 1.0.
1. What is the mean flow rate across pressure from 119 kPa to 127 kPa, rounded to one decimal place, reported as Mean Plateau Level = 5.8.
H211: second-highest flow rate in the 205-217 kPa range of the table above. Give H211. 5.657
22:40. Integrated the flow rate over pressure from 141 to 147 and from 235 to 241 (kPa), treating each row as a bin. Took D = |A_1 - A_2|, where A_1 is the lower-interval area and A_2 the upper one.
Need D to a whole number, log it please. 2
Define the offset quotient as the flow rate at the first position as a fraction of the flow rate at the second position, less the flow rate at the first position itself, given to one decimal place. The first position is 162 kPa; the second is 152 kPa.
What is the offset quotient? -3.6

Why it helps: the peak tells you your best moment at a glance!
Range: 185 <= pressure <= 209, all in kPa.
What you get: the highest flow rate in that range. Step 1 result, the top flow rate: 5.976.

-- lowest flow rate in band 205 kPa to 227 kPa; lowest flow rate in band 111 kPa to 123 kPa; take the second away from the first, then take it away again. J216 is -5.7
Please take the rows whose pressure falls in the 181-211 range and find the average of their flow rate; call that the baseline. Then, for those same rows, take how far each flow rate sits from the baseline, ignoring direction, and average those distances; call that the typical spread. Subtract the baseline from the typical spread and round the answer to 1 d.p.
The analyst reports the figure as -4.4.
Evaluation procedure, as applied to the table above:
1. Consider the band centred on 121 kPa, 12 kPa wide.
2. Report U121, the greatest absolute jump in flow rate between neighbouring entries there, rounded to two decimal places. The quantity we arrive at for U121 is 0.27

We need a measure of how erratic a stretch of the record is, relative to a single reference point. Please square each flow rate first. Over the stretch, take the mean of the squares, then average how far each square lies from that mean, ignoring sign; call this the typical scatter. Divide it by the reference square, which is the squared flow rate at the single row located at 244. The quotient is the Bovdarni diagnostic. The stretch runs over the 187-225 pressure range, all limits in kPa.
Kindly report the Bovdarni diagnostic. 0.13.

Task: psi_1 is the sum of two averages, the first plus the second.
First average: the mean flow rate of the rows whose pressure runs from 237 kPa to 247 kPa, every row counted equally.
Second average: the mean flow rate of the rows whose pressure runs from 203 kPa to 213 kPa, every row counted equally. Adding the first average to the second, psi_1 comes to 10.9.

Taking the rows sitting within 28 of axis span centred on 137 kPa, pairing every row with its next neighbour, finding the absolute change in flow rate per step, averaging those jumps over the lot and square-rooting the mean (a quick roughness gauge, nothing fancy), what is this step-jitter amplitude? 0.49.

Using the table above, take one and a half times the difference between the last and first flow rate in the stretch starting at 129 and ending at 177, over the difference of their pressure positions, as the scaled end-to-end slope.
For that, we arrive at -0.037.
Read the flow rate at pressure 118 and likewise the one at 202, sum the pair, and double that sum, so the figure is 21.3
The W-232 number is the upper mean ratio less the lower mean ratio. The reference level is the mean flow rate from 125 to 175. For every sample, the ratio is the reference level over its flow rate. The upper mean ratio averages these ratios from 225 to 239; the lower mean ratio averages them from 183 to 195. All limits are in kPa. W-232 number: -0.13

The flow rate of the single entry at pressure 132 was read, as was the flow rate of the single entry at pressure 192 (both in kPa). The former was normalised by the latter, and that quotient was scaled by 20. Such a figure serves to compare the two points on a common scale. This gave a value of 24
